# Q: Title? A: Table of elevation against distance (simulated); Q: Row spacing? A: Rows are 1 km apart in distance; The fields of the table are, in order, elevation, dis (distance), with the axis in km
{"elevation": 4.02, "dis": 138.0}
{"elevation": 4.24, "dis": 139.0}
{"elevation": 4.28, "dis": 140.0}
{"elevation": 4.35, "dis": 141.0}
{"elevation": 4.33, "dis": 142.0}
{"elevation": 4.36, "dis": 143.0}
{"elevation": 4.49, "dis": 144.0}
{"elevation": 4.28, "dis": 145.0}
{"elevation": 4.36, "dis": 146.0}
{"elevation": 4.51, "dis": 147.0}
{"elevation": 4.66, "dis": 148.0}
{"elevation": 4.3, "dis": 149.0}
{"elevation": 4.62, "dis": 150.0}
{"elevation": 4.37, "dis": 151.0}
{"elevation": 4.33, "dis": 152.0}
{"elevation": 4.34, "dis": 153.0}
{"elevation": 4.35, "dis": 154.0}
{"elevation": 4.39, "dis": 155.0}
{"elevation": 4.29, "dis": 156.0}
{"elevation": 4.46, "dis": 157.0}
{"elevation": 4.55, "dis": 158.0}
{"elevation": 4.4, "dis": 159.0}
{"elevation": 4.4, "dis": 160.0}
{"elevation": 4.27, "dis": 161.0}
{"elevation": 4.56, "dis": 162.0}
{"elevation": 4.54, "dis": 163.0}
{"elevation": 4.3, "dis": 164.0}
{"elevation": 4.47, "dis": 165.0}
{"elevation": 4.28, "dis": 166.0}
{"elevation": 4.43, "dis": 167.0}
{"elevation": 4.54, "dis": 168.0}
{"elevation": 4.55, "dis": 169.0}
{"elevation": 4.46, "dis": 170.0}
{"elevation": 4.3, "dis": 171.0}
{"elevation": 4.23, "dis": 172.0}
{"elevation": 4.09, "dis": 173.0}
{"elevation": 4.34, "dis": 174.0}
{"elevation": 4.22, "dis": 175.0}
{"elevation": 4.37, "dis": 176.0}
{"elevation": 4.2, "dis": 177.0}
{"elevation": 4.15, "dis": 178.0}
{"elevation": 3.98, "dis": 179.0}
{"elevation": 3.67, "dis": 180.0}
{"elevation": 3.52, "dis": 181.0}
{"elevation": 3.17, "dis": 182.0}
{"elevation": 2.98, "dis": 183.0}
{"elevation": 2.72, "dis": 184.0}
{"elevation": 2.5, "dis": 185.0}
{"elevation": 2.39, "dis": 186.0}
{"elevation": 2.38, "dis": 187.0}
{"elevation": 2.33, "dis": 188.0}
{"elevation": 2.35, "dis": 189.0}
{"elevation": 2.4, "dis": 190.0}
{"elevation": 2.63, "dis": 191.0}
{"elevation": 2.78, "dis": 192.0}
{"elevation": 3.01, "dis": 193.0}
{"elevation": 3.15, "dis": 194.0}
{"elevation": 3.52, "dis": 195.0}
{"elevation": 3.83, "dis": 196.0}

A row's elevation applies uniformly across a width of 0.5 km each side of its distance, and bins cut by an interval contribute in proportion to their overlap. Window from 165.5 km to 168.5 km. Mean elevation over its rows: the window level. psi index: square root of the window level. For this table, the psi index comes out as 2.10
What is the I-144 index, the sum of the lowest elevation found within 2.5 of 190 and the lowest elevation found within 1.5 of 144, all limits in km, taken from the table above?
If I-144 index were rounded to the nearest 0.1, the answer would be 6.6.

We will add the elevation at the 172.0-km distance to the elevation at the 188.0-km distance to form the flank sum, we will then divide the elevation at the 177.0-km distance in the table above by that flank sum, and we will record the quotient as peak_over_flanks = 0.64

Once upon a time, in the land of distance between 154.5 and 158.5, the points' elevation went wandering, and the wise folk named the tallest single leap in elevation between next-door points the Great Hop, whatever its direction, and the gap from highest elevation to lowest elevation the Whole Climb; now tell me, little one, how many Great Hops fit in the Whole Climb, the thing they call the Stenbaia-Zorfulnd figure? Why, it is 1.5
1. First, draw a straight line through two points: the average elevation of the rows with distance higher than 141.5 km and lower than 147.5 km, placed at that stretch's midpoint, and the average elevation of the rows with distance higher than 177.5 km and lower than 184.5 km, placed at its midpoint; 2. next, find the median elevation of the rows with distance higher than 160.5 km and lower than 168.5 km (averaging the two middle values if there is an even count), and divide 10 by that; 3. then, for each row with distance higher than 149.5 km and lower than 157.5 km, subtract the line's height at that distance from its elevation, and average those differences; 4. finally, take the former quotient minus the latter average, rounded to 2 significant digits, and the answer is 2.0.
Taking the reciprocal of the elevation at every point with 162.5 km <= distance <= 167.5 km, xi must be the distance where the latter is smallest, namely 163.0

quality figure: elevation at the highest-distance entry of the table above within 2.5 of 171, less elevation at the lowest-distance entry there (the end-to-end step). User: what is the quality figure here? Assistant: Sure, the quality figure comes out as -0.46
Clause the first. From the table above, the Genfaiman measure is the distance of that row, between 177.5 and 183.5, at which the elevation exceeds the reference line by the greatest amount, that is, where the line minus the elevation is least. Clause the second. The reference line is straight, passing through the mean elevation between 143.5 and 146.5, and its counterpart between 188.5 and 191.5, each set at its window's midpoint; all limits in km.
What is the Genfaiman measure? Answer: 178.0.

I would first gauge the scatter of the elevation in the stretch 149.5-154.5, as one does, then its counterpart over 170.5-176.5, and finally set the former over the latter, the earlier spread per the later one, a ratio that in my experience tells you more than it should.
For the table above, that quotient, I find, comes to 1.2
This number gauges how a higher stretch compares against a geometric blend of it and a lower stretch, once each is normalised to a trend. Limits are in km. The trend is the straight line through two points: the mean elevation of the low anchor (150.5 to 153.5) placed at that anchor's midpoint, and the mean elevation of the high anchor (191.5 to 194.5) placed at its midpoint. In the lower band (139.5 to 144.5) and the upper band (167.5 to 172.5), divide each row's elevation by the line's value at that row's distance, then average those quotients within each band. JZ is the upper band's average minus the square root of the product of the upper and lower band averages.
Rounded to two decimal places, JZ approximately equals 0.13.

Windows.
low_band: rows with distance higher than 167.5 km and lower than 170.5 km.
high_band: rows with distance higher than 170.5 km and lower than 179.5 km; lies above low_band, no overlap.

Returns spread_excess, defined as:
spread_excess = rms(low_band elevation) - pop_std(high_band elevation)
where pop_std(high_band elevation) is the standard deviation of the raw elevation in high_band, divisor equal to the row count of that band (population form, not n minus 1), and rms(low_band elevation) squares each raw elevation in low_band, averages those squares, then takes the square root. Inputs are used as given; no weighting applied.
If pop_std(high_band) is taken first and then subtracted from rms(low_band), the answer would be 4.40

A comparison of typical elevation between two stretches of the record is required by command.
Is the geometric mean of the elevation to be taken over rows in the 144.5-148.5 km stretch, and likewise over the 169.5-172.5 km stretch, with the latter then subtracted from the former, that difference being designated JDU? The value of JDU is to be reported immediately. 0.12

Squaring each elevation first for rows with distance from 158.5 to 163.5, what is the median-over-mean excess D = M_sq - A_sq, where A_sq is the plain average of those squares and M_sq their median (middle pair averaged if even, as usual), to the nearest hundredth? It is -0.31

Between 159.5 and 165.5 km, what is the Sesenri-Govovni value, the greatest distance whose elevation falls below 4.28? 161.0 km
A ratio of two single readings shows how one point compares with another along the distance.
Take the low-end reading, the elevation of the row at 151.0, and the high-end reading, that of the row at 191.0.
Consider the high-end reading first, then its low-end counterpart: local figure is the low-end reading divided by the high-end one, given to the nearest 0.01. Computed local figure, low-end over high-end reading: 1.66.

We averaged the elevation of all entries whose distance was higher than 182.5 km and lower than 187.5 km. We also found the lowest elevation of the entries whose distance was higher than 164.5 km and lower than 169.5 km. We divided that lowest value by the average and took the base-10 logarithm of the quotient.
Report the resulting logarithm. 0.22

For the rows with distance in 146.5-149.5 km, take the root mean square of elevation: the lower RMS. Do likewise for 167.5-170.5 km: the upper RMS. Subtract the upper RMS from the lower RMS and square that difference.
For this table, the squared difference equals 0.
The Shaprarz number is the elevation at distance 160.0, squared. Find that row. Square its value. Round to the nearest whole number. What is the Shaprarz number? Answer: 19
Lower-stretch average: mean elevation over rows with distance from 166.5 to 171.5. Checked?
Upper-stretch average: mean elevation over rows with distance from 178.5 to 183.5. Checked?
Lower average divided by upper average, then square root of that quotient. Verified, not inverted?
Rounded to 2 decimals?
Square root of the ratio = 1.13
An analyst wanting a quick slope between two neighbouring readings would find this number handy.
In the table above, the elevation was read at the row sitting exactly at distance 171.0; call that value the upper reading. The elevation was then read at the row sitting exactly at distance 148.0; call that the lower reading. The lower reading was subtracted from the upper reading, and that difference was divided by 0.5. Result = -0.7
